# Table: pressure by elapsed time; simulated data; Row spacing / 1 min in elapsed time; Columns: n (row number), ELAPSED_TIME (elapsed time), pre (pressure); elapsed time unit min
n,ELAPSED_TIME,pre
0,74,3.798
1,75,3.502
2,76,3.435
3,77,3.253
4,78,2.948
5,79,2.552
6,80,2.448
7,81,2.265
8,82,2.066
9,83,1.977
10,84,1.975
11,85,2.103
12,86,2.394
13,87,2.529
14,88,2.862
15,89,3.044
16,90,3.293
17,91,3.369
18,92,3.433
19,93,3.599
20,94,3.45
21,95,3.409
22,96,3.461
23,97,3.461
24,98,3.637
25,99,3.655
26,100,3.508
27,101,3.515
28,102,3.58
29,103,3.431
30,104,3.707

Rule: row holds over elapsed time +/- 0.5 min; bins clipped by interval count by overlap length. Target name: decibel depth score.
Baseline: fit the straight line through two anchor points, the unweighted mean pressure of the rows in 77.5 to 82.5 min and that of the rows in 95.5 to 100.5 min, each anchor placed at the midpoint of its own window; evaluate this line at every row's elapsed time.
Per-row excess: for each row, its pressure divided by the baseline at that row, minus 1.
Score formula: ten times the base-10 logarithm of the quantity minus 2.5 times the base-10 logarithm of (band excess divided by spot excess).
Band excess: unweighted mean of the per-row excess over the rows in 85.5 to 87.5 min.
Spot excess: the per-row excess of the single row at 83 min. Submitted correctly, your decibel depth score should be -1.8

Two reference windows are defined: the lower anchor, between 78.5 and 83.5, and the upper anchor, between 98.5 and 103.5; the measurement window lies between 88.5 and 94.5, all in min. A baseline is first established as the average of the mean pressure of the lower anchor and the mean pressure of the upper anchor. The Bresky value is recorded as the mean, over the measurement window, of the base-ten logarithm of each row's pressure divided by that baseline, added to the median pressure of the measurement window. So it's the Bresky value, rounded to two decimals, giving 3.47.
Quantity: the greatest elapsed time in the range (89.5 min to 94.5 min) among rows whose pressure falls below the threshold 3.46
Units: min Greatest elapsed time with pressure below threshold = 94 min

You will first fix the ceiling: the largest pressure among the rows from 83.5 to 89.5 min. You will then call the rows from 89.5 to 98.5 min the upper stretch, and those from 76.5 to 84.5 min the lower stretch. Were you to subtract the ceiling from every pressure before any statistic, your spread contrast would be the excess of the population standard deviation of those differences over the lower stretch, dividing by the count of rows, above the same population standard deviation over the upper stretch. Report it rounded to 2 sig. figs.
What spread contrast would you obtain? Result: 0.34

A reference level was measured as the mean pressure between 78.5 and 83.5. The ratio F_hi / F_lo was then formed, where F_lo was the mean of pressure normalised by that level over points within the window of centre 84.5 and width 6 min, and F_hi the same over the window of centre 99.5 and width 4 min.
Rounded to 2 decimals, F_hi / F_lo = 1.65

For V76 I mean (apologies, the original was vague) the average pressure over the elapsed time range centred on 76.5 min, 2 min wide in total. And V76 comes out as 3.3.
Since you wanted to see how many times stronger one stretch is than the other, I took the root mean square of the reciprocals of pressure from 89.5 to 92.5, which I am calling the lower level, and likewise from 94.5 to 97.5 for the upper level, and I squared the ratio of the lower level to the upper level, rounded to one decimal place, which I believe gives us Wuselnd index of 1.0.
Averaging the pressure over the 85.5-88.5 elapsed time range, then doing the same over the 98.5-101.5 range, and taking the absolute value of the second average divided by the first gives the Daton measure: 1.4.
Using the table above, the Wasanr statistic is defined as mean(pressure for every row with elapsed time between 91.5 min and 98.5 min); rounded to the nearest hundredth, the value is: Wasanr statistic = 3.49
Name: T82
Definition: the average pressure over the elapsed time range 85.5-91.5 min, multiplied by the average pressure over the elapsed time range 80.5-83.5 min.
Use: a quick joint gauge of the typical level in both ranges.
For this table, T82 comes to 6.1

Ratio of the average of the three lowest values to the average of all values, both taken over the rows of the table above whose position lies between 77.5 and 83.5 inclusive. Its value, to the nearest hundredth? 0.88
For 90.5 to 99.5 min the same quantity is 0.97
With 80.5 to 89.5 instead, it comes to 0.85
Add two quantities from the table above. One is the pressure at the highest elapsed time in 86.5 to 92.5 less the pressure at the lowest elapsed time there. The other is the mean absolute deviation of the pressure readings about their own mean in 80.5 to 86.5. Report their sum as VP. 1.0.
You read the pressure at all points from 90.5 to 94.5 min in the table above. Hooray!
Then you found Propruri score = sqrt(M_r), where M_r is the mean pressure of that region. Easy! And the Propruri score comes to 1.86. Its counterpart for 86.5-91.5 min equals 1.74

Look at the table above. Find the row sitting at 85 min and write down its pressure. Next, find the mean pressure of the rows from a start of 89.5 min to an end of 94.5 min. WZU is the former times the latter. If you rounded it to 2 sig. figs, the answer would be 7.2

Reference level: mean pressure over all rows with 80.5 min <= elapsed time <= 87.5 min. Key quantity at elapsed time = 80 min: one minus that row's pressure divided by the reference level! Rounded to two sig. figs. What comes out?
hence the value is -0.12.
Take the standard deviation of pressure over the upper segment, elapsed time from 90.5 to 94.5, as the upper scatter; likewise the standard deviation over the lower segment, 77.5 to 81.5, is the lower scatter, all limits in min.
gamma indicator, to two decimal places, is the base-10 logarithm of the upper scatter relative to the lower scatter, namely -0.47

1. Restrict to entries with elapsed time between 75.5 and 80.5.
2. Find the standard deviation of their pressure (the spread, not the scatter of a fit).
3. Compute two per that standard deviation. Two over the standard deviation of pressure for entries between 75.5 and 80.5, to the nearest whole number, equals 5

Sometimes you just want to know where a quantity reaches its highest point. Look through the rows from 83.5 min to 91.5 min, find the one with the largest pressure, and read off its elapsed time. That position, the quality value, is 91 min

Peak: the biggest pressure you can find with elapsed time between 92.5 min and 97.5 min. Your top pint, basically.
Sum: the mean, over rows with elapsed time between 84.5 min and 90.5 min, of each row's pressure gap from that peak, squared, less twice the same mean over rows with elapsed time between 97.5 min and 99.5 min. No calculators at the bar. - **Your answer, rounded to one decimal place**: 1.0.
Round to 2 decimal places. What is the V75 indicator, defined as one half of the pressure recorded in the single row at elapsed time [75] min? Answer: 1.75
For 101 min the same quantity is 1.76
